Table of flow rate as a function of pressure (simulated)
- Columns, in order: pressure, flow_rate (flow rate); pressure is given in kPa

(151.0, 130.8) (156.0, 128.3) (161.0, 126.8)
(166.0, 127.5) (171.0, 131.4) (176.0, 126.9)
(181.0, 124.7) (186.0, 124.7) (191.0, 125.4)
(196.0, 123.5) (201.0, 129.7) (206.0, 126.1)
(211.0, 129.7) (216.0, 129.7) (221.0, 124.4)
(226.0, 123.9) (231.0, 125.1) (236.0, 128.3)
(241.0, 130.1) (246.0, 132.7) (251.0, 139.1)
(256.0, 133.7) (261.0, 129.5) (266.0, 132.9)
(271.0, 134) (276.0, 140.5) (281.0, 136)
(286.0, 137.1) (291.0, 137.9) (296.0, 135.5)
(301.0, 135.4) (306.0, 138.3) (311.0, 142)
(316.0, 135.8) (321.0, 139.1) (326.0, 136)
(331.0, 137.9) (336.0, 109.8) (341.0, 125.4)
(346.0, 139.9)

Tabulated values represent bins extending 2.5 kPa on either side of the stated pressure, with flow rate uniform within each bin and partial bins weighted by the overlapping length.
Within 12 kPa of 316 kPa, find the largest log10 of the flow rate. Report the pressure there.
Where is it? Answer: 311.0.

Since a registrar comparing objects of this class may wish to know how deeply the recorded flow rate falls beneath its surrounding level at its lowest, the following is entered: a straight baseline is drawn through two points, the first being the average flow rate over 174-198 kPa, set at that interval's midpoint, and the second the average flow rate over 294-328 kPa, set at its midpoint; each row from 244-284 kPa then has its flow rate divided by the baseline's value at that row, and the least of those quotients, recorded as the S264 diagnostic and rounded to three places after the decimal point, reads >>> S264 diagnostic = 0.977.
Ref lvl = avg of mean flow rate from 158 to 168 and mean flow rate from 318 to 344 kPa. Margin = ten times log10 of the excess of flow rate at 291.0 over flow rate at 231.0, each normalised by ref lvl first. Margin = -10.0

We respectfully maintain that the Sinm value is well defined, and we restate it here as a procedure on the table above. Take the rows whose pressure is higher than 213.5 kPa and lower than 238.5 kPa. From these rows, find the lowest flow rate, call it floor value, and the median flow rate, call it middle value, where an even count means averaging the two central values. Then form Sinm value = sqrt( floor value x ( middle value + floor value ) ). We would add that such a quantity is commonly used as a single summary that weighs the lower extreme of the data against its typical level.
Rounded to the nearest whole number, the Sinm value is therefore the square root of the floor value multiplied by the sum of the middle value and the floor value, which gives 176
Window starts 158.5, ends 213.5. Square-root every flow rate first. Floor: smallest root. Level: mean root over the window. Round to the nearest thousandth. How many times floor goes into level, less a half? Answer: 0.514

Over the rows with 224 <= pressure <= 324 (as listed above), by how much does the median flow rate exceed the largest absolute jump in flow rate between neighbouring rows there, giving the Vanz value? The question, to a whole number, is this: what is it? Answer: 129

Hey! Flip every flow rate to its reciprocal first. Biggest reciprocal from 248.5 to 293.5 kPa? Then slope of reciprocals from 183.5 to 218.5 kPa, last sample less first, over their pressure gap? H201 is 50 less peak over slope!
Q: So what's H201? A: 799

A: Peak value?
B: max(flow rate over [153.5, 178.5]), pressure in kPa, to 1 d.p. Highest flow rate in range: 131.4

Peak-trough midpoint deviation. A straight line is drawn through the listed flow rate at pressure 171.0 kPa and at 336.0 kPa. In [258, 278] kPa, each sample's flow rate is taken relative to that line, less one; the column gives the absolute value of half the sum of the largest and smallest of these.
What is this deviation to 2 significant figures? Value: 0.14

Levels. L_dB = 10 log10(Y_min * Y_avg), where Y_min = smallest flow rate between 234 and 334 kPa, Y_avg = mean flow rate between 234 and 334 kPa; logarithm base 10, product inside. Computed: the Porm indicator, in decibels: 42.4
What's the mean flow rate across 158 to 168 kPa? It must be 127.2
